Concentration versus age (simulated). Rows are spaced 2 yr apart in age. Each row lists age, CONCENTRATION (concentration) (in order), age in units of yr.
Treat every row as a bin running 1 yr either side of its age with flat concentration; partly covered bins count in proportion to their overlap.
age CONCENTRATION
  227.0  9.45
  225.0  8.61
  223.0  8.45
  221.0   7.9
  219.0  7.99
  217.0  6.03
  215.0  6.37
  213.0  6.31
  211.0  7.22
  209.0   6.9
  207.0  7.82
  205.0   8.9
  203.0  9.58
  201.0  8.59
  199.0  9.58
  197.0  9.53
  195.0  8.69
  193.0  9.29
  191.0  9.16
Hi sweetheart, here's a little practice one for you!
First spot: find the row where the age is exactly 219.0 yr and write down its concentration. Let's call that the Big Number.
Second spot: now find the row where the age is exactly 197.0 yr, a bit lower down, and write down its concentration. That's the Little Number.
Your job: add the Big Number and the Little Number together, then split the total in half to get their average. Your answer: 8.8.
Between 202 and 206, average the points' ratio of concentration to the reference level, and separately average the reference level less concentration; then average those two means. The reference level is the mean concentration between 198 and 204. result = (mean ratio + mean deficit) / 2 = 0.50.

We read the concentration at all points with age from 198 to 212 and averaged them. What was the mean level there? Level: 8.4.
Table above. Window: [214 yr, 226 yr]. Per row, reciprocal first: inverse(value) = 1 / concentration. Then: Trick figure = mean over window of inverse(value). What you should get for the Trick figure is 0.135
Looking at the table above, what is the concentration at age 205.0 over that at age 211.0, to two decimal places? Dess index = 1.23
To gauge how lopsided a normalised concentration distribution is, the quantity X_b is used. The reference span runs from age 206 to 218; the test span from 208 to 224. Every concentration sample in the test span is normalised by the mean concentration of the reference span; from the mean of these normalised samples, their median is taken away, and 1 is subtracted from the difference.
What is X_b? -0.99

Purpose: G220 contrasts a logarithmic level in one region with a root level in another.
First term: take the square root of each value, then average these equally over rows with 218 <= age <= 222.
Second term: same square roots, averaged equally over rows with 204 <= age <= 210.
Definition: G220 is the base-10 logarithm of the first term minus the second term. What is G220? -2.35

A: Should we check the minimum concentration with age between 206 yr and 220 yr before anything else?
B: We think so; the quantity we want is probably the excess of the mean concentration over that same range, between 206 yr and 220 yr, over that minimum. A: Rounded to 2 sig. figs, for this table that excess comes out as 0.92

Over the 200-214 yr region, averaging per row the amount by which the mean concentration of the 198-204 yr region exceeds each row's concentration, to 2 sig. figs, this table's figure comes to 1.3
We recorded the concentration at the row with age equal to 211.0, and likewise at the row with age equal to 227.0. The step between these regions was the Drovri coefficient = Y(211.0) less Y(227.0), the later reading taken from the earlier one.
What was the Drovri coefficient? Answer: -2.2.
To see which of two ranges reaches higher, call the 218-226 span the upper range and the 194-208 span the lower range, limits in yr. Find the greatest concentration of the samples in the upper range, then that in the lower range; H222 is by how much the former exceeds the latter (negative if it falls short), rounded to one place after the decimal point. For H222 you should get -1.0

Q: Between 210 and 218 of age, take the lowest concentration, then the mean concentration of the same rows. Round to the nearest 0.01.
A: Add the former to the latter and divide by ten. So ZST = 1.25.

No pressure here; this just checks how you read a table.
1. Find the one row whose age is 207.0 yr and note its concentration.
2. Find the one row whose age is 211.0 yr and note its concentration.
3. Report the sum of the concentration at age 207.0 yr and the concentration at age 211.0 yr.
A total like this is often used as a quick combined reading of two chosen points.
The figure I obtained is 15.0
